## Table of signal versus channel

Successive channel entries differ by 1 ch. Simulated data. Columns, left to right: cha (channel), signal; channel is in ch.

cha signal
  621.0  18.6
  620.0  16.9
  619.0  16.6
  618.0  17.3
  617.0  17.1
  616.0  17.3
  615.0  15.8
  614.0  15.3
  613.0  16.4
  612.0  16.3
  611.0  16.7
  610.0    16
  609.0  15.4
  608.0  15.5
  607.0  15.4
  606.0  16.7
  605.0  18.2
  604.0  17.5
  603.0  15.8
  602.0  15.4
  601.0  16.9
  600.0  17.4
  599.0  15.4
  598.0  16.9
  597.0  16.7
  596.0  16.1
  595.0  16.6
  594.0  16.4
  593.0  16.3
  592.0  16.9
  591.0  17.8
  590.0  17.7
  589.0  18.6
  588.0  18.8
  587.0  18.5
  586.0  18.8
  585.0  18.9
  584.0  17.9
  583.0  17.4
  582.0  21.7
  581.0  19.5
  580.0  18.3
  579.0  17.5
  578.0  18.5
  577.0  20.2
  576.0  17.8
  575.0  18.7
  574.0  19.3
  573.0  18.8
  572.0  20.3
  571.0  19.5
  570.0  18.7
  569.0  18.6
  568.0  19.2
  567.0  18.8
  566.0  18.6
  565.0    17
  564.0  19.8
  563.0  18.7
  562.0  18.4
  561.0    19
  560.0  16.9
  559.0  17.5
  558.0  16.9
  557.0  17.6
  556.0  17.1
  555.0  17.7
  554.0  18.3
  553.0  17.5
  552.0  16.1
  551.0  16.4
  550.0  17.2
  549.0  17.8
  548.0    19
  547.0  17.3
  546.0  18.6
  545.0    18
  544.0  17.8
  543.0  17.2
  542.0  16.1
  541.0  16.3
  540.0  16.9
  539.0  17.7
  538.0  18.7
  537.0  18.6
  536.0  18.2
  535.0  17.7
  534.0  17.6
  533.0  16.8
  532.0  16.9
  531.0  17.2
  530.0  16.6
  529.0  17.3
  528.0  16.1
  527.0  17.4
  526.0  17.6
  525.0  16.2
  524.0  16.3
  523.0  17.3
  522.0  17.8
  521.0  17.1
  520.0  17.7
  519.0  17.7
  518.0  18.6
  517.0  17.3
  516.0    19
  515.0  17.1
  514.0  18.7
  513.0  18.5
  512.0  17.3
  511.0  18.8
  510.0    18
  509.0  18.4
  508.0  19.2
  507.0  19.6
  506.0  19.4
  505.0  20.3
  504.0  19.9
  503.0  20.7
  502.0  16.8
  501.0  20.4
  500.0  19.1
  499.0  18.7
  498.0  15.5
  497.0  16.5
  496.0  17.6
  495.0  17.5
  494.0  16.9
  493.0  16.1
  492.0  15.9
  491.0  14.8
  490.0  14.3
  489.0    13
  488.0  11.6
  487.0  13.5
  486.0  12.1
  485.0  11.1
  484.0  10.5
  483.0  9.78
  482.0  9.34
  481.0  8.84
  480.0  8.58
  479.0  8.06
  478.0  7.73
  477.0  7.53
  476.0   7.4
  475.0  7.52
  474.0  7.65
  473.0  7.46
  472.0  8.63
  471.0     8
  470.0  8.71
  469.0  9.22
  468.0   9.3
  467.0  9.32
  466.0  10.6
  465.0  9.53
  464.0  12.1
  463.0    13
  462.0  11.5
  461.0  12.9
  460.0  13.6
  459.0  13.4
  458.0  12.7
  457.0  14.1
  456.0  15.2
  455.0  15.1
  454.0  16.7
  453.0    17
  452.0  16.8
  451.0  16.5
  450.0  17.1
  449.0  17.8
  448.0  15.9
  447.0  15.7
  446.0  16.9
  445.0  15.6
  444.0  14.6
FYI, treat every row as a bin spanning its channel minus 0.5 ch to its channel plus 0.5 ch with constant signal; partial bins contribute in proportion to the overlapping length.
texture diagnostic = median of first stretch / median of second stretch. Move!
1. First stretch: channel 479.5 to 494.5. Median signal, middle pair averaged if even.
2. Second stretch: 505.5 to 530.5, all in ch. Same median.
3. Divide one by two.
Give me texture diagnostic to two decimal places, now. 0.68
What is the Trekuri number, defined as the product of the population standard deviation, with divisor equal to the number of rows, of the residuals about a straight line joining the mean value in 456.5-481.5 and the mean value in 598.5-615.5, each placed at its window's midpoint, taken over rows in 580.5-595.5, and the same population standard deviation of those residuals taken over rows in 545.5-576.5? 1.3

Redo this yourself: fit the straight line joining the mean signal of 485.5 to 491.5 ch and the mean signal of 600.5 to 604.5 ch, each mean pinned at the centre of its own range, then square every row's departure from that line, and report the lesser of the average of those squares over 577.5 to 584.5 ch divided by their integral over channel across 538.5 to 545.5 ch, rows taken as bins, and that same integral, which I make 0.23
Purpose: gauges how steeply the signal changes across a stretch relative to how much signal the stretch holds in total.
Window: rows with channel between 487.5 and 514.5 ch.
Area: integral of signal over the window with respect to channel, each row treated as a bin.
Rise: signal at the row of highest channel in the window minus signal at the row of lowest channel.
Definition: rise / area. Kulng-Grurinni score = 0.015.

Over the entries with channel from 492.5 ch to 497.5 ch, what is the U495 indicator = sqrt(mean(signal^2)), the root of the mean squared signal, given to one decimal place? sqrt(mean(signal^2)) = 16.9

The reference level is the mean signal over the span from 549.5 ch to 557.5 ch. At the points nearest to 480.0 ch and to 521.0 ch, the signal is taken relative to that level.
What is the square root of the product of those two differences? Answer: 1.09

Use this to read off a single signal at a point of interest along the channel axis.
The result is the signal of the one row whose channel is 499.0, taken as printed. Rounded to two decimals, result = 18.70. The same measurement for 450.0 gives 17.10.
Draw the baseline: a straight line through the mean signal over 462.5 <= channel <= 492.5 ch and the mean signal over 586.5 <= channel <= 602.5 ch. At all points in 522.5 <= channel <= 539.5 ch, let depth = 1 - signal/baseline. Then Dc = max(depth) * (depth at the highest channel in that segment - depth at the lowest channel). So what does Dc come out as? -0.014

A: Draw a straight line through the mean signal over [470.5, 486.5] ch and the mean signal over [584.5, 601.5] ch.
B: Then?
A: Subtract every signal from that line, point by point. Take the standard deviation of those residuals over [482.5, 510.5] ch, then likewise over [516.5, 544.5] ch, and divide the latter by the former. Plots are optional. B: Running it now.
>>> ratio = 0.36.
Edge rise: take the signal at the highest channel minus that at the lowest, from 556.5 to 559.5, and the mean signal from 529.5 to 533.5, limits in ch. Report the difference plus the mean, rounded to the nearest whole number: 17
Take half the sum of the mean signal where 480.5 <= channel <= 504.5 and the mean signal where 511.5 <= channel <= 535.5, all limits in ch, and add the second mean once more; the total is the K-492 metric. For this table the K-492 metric 33.6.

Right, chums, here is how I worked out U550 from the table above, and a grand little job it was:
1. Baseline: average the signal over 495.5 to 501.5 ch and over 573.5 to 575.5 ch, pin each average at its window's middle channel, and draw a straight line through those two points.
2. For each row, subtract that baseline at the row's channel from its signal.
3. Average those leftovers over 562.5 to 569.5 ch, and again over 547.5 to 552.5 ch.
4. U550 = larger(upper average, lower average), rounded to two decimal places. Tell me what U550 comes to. -0.21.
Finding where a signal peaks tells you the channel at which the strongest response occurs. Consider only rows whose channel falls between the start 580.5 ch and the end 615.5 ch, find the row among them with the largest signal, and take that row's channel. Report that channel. 582.0 ch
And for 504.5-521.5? 505.0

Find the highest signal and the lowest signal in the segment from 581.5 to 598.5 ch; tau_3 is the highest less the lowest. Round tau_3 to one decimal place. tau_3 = 5.6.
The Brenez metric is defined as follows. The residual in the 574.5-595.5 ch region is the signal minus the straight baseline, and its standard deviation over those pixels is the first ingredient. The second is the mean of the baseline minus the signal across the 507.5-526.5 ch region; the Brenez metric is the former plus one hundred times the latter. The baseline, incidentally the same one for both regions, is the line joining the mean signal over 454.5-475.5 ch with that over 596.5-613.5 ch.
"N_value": -485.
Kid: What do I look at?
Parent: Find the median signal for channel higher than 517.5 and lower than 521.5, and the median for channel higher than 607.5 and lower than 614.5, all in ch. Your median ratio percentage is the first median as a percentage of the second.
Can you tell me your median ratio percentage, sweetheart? 111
